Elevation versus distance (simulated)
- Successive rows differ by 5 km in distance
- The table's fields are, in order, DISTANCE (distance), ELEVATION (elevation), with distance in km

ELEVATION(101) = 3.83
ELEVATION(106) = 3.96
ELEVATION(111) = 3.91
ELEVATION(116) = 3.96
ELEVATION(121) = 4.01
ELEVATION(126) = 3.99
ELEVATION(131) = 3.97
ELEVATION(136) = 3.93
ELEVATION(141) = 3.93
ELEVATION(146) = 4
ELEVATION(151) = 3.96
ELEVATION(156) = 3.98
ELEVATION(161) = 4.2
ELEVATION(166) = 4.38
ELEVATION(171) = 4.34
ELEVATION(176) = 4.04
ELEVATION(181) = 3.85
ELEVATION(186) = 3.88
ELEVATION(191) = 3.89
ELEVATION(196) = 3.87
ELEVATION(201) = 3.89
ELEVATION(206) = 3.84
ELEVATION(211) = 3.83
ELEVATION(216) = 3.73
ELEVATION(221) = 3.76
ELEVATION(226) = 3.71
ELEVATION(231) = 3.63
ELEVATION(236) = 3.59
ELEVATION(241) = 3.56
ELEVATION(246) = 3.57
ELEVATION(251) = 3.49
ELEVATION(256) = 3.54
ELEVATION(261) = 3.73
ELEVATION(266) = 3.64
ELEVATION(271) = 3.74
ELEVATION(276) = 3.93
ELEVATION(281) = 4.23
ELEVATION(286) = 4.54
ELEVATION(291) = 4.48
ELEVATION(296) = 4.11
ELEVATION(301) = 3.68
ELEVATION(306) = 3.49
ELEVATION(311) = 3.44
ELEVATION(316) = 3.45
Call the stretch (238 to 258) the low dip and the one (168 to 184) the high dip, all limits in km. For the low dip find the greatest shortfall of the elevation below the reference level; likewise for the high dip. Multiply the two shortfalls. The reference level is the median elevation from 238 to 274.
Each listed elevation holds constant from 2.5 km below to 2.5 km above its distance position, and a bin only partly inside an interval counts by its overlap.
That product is -0.02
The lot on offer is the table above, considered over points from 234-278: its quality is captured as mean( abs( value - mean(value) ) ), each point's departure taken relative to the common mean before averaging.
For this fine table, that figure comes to 0.10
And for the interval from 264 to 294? 0.32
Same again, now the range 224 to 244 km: 0.05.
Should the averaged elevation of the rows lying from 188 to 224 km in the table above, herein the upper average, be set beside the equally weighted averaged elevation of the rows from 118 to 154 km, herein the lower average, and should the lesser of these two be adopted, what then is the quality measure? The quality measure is 3.83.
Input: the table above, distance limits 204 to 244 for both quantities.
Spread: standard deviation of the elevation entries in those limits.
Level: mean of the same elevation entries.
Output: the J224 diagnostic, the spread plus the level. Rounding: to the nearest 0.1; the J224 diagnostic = 3.8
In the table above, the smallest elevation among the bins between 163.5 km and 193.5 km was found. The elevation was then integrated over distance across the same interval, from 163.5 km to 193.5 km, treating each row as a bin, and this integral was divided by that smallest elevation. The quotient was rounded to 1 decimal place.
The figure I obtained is 31.7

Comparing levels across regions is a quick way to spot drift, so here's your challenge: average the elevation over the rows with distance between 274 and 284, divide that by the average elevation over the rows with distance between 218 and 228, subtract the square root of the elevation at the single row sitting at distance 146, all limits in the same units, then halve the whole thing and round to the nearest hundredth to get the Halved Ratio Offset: -0.45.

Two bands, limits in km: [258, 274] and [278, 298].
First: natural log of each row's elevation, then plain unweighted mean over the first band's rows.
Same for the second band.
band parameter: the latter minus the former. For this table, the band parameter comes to 0.16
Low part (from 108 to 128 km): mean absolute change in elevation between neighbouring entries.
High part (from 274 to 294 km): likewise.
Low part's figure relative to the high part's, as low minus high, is -0.18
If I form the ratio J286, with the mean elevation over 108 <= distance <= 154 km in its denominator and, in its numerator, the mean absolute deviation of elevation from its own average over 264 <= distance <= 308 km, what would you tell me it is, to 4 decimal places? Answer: 0.0803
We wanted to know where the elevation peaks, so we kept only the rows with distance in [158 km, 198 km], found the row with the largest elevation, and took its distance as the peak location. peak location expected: 166 km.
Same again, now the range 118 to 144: 121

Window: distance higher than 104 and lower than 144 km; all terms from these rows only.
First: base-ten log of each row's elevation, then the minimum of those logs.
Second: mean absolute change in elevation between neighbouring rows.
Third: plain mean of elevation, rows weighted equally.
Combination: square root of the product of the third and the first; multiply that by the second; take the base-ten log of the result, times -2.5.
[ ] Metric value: 3.2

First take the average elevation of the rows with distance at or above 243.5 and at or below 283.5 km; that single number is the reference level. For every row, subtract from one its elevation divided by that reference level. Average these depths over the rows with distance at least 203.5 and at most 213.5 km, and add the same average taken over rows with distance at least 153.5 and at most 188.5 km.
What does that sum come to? -0.12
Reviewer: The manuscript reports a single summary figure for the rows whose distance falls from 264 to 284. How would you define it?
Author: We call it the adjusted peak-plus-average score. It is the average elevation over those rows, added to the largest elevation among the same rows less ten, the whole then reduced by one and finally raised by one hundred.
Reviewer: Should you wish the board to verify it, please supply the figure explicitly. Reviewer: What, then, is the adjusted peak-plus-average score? 97.1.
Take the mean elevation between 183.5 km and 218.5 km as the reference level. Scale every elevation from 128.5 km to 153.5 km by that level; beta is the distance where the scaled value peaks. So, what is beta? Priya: 146 km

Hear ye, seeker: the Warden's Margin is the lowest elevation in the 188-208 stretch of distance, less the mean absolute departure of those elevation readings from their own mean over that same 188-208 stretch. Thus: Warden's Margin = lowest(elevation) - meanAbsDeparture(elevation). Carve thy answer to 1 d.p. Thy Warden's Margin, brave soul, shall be 3.8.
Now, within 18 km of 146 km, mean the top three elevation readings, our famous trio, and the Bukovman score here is 4.06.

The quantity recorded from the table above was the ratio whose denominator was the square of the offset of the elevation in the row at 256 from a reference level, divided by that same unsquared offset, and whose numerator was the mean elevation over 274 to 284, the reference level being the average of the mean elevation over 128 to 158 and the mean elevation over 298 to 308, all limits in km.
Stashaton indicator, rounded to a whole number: -17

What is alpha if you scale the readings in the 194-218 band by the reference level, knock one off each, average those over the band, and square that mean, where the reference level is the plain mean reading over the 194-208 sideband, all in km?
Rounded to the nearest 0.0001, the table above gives 0.0001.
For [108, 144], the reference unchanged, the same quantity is 0.0005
